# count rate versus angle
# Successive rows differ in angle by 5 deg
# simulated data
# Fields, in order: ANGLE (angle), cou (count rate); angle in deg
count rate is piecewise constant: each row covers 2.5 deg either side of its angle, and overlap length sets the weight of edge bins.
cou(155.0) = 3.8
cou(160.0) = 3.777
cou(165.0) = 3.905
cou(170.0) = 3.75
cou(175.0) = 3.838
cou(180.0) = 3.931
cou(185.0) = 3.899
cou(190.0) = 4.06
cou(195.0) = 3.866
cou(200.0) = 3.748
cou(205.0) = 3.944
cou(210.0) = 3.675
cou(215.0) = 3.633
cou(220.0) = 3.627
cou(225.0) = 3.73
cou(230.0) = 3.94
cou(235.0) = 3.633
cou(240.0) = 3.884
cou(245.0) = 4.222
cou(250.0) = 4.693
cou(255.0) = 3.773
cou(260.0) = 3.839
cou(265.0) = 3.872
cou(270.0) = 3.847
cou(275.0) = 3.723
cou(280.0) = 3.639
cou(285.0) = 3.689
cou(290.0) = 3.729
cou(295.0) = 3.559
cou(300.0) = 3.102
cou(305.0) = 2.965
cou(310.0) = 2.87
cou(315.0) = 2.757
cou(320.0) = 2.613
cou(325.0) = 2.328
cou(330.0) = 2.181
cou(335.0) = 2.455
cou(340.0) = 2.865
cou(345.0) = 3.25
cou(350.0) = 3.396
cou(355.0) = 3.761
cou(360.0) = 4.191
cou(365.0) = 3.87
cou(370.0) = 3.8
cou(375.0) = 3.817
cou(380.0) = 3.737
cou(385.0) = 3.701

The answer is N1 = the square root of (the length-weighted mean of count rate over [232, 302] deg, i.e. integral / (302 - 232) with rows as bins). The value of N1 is 1.95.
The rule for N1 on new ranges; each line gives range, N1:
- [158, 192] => 1.97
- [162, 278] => 1.97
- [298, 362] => 1.72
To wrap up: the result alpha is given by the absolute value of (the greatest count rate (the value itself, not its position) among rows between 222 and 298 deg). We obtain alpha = 4.69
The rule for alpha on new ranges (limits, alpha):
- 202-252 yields 4.69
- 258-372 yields 4.19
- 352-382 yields 4.19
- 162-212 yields 4.06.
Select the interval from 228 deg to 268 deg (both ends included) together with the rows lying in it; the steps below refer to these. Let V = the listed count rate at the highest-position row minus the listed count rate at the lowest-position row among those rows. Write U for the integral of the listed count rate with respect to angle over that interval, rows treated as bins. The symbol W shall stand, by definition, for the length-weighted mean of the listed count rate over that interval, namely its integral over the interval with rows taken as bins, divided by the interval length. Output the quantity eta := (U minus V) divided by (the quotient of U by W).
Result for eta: 3.98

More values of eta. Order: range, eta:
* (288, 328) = 3.01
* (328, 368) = 3.22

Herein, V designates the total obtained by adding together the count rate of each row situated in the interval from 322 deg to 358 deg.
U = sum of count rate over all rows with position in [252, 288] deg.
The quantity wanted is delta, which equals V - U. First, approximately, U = 26.4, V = 20.2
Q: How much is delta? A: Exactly -6.1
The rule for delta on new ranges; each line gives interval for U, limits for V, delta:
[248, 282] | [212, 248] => -0.7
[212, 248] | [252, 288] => -0.3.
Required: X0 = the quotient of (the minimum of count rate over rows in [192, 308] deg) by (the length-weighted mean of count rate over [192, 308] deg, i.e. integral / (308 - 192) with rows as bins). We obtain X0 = 0.79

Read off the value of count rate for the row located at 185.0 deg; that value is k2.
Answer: 3.899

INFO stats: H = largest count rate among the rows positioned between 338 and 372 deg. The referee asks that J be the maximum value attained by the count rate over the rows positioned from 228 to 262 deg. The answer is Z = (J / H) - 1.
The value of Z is 0.12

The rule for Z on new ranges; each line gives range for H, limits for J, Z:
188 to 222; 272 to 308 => -0.08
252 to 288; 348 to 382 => 0.08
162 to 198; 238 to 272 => 0.16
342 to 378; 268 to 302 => -0.08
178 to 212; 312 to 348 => -0.20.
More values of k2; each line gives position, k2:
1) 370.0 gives 3.8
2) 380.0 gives 3.737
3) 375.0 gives 3.817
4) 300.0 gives 3.102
